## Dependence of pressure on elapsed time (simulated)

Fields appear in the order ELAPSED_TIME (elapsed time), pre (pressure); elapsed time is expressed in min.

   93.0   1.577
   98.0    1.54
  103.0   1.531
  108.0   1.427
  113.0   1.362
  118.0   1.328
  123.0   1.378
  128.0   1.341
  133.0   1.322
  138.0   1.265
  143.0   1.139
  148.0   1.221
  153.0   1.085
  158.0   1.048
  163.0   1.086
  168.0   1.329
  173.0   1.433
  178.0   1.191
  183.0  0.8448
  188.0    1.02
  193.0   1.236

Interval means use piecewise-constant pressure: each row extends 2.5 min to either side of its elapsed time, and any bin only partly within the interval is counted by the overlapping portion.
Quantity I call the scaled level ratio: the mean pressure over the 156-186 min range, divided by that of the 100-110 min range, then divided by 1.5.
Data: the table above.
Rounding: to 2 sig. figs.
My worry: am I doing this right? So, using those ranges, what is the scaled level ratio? 0.52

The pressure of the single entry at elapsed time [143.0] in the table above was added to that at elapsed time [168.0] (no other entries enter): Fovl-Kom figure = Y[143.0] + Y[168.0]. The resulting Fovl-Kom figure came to 2.47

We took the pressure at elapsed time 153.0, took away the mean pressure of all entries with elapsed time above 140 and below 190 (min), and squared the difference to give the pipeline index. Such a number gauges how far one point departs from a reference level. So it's 0.003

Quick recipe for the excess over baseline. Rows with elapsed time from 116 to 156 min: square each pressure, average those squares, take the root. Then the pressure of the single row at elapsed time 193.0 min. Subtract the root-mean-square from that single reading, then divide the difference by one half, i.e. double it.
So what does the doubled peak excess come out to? -0.1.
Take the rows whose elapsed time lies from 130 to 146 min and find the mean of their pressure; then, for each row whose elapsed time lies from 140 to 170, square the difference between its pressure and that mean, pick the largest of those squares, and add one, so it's 1.04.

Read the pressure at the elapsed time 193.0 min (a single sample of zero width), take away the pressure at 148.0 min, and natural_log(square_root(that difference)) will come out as -2.1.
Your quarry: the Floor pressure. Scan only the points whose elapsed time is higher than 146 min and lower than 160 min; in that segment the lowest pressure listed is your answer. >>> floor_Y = 1.048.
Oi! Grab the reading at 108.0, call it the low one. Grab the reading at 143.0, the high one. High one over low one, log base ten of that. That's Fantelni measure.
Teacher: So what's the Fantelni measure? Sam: -0.10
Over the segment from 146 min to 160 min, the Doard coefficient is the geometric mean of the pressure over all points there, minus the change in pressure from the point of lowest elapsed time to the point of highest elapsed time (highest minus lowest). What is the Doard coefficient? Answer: 1.29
